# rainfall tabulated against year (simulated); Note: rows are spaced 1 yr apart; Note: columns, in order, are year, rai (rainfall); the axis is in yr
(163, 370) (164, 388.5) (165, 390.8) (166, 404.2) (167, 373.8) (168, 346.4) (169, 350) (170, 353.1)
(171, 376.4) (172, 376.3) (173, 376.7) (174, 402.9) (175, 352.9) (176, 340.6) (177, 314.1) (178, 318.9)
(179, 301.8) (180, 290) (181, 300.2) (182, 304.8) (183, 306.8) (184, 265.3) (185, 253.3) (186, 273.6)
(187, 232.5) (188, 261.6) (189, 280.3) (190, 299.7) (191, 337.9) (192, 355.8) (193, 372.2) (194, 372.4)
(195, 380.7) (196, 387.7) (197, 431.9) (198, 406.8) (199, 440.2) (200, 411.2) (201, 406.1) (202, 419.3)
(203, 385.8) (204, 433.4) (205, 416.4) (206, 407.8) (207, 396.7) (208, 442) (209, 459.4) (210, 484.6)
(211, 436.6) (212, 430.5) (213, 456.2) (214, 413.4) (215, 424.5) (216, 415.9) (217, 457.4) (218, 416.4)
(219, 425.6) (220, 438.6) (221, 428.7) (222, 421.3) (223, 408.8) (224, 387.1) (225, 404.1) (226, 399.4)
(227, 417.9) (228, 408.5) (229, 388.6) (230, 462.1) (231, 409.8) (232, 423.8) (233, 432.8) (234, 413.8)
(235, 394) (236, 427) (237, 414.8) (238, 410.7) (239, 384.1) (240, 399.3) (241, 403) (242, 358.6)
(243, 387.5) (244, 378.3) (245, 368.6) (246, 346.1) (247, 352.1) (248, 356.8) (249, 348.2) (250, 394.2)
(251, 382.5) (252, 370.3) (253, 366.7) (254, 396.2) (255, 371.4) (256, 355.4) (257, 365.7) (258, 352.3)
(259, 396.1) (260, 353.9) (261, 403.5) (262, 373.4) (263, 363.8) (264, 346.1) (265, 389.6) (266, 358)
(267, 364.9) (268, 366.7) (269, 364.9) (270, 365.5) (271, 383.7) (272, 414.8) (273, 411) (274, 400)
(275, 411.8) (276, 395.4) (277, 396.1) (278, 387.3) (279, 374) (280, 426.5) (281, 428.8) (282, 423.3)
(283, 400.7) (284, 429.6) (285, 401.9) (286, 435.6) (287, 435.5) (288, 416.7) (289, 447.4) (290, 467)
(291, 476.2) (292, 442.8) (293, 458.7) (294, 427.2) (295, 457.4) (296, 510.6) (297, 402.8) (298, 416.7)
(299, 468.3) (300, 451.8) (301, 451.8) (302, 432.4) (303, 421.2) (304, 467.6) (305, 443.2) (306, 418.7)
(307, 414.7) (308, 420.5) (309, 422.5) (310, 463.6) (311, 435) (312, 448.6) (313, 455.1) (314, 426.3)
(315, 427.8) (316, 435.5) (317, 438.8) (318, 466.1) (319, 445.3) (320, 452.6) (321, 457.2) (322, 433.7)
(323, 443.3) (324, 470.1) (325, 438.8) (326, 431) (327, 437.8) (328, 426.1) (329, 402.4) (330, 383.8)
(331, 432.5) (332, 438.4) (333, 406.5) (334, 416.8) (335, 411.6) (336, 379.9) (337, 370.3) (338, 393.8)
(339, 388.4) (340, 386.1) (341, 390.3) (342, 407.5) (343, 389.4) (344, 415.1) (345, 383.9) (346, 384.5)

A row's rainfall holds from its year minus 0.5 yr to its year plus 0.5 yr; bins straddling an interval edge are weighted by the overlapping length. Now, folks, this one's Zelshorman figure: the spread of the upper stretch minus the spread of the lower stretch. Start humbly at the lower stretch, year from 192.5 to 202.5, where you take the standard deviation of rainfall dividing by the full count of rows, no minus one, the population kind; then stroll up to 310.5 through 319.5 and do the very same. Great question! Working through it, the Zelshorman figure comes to -11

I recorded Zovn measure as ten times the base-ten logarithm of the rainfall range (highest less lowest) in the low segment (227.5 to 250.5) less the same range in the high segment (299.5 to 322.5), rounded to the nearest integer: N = 18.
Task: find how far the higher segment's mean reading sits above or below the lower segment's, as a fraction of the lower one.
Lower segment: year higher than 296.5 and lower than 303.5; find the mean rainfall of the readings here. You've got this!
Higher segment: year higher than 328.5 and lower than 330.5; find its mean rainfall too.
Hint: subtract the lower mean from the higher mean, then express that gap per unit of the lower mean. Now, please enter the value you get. -0.10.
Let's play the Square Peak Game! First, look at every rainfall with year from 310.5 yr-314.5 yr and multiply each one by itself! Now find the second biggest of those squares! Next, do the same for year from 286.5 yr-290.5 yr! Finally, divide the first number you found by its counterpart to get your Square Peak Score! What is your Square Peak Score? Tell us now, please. 1.0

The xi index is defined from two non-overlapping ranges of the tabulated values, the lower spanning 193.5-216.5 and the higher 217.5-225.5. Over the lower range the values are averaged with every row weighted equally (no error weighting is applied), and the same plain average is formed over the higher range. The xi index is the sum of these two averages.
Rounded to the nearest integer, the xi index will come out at 836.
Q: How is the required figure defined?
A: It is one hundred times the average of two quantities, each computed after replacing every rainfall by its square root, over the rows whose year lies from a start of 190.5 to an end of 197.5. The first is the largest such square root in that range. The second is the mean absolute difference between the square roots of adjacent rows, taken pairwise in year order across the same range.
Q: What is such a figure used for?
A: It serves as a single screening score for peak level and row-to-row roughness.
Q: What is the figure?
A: 1059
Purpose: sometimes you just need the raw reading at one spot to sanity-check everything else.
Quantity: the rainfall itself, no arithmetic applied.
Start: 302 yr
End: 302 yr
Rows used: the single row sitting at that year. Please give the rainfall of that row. 432.4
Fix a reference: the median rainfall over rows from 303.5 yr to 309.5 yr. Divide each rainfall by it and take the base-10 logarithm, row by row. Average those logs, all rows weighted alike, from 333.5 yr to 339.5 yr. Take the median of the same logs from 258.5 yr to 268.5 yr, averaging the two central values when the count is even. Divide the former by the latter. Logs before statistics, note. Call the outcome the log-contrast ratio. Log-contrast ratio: 0.49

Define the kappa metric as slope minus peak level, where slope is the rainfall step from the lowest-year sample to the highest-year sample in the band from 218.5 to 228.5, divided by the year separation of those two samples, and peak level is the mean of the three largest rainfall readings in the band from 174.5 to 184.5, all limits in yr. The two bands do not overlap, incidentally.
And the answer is -339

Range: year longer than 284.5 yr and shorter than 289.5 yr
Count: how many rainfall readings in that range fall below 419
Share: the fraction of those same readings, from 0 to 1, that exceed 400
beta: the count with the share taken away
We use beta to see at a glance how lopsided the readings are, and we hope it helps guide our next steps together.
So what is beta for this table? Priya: 1.0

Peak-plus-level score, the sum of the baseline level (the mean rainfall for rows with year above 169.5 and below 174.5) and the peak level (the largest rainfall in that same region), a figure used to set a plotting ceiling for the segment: 780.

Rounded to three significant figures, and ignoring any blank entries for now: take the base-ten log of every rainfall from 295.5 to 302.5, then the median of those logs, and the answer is 2.65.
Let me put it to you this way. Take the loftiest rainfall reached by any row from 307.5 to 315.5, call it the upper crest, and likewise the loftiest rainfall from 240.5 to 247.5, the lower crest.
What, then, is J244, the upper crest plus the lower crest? 867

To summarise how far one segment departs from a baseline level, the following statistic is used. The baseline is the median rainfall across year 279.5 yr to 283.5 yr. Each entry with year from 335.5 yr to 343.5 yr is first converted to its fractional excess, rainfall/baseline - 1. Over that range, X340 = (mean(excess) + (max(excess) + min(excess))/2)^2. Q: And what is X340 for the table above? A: 0.0293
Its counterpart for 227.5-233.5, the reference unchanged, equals 0.0001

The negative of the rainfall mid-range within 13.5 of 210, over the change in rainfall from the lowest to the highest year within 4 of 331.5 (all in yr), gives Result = 30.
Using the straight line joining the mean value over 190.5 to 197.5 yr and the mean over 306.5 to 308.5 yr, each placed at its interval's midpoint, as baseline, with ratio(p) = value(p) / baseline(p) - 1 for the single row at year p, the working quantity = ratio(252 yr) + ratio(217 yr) 0.12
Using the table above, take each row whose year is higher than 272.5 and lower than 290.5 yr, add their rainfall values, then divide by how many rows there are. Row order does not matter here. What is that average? 416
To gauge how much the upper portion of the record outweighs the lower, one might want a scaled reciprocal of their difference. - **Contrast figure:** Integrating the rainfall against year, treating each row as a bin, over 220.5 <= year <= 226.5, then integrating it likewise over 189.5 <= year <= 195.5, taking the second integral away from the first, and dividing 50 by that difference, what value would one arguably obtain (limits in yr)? 0.15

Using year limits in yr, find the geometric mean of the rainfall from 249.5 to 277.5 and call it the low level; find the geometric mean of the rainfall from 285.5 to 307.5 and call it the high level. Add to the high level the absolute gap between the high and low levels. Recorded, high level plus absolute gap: 508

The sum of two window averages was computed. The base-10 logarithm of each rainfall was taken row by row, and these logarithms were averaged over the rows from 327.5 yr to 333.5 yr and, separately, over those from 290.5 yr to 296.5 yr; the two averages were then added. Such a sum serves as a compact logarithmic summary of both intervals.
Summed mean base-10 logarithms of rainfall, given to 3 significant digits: 5.28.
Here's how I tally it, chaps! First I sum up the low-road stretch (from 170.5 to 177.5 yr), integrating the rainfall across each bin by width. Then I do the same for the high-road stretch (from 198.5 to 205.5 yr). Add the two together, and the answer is 5452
